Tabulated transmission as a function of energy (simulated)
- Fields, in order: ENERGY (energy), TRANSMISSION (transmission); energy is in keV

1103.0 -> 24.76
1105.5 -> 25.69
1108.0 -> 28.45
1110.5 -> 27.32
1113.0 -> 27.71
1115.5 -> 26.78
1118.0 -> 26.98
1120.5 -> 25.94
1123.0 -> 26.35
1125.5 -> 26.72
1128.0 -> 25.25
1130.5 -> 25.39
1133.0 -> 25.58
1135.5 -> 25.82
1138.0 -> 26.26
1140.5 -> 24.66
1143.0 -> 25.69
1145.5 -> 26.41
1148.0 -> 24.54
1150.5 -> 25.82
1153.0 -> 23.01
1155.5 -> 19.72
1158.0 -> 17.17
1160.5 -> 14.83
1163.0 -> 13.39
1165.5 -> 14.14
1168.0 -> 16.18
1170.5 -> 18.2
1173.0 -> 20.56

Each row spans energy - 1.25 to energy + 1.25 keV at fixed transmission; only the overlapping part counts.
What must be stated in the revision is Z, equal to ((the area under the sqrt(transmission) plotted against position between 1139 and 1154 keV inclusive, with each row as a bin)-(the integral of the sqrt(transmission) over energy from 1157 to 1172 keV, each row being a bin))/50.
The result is 0.3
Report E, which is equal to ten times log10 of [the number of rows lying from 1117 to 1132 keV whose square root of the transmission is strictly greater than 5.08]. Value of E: 6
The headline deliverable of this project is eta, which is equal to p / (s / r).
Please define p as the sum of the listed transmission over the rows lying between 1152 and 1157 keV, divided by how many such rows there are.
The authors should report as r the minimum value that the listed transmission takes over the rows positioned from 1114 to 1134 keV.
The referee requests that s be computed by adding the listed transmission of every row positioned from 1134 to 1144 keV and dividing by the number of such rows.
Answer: 21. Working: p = 21.4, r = 25.25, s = 25.6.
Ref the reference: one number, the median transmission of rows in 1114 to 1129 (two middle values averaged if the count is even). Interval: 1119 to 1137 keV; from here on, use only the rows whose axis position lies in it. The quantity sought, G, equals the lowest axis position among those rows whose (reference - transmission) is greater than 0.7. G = 1128.0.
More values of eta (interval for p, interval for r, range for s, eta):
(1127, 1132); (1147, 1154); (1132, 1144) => 23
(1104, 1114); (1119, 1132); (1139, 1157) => 28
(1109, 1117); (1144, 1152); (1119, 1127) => 25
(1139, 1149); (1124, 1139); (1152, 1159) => 32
